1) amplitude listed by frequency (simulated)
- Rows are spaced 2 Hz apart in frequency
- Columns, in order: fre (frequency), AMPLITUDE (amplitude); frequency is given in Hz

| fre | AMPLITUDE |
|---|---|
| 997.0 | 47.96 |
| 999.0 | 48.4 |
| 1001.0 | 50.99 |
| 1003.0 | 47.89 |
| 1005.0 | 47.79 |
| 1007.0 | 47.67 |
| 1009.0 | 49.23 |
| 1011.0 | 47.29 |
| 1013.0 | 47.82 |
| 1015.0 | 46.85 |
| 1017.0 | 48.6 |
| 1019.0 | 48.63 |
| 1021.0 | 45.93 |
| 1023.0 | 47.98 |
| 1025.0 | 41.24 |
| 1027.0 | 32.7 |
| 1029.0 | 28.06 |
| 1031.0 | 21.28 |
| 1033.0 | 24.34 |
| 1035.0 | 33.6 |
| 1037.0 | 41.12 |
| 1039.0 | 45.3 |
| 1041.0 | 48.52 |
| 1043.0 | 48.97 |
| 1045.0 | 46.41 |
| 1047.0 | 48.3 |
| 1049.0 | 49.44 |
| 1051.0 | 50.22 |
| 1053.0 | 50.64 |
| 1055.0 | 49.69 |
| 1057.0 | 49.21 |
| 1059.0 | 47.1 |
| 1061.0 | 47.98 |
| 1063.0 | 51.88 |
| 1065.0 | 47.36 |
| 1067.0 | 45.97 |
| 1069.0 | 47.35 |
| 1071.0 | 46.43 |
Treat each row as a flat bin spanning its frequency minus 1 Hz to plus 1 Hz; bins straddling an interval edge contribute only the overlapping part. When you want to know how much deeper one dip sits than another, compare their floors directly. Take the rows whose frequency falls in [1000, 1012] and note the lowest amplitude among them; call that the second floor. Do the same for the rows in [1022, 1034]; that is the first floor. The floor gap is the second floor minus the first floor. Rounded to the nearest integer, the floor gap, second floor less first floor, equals 26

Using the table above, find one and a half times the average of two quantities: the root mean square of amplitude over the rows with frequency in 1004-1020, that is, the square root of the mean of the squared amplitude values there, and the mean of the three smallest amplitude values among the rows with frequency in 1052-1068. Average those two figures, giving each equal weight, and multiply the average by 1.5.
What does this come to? 71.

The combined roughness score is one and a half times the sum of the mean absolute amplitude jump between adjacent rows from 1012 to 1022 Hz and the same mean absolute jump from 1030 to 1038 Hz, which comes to 12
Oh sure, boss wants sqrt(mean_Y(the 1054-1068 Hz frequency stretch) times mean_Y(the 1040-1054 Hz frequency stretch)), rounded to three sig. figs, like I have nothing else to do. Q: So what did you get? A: 48.7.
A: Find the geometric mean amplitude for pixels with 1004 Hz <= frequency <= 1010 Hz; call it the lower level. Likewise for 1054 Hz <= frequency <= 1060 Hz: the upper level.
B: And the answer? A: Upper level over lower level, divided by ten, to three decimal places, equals 0.101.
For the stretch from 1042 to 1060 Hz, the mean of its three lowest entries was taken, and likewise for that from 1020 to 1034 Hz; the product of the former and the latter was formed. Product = 1161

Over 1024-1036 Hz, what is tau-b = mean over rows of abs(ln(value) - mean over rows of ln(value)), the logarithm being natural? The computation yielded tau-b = 0.19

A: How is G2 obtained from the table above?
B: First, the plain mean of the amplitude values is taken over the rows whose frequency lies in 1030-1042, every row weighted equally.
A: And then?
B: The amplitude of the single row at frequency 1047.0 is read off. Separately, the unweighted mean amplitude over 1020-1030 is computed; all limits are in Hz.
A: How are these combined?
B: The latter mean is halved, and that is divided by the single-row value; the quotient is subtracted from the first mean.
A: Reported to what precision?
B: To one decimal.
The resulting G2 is 35.3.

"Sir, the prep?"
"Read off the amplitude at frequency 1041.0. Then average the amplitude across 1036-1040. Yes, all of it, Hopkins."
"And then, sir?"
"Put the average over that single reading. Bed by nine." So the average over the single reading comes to 0.89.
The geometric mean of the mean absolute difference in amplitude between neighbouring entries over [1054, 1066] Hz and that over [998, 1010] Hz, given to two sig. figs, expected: 1.9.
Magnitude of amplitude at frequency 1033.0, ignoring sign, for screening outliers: 24.3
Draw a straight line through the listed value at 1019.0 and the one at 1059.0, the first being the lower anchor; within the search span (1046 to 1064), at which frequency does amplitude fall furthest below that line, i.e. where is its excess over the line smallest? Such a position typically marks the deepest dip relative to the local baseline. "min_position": 1059.0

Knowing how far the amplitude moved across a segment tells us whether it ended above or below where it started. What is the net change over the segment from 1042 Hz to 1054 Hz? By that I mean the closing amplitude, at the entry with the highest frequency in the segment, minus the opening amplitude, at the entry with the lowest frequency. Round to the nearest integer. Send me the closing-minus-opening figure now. 2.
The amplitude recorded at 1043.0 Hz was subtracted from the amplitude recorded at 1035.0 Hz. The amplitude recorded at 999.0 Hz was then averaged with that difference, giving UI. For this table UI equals 17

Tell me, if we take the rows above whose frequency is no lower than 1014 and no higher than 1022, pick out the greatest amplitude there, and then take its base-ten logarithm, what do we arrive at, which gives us 1.69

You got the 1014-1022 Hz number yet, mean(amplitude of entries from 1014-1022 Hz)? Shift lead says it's 47.5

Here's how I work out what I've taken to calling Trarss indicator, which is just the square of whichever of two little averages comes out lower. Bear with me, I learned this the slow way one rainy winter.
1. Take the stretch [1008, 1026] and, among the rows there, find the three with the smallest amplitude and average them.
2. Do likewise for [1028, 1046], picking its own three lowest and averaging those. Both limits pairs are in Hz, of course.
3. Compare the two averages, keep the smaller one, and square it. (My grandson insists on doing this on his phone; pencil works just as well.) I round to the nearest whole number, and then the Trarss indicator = 603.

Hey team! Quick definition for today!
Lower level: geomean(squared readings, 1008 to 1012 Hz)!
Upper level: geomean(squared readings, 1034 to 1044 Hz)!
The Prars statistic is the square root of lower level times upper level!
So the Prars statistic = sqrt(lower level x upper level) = 2080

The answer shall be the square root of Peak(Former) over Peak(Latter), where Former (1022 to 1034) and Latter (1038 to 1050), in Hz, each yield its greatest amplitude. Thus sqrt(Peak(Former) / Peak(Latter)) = 0.985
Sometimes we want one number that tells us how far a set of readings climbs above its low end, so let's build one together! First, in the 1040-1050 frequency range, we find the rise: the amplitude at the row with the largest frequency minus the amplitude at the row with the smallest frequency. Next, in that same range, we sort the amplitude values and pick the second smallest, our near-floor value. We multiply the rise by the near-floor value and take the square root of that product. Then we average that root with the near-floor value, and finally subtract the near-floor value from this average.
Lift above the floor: -20.8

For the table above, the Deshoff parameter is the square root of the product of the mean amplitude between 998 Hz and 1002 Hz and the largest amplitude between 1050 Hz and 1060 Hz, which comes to 50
